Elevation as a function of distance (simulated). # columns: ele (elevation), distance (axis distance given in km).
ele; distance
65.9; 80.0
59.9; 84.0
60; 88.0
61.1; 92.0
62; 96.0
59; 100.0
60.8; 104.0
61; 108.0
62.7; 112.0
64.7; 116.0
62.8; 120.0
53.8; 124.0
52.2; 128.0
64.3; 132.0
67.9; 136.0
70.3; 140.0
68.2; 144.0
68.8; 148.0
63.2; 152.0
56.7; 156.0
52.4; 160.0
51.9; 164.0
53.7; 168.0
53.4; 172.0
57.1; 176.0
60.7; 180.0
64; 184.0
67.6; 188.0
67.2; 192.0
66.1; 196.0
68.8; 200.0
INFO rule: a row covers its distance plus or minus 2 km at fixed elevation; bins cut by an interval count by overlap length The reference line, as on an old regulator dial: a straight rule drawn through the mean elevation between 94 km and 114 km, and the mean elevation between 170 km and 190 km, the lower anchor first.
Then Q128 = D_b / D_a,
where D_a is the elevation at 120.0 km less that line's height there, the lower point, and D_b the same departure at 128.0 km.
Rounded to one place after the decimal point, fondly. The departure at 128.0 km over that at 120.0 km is -4.8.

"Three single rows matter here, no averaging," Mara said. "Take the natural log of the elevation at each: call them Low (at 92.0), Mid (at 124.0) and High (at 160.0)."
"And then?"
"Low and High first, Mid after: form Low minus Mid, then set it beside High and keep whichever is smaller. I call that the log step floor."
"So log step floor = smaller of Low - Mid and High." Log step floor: 0.13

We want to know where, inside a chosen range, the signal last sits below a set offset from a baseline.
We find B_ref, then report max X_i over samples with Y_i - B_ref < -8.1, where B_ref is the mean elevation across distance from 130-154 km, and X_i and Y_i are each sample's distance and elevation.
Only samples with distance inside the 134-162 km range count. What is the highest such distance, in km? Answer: 160.0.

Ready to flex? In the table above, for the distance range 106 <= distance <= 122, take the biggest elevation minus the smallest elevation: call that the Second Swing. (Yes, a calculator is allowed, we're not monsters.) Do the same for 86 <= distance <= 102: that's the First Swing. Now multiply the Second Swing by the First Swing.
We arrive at 11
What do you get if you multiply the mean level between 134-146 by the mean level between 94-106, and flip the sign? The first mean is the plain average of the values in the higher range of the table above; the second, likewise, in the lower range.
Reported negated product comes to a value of -4169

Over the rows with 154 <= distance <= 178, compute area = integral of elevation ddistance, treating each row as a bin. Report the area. 1301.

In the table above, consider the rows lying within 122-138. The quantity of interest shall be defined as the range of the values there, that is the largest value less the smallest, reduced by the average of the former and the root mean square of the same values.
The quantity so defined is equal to -22.1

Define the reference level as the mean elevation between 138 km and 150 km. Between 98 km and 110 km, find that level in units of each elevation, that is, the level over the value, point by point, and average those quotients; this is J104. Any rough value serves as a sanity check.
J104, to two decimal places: 1.15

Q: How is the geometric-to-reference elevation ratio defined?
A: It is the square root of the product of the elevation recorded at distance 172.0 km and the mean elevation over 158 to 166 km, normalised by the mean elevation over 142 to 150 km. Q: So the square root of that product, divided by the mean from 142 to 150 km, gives 0.77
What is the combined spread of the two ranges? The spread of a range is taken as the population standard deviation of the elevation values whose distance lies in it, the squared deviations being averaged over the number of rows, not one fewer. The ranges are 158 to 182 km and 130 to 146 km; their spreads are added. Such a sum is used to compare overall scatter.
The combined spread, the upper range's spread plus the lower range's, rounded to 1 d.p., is 5.3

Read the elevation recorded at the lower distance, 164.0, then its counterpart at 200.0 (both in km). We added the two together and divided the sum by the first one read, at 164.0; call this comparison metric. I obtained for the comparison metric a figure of 2.33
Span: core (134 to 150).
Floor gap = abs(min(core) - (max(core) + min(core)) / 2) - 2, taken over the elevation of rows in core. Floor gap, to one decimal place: -0.8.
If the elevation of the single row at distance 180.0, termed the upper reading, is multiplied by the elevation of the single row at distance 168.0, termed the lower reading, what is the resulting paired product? 3260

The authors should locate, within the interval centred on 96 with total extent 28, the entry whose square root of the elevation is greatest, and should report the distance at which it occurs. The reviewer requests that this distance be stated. 96.0 km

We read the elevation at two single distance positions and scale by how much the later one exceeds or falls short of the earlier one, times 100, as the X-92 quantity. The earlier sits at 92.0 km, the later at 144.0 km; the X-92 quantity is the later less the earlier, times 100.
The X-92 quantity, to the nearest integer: 710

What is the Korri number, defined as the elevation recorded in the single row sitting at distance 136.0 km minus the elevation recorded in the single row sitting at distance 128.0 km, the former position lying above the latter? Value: 16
